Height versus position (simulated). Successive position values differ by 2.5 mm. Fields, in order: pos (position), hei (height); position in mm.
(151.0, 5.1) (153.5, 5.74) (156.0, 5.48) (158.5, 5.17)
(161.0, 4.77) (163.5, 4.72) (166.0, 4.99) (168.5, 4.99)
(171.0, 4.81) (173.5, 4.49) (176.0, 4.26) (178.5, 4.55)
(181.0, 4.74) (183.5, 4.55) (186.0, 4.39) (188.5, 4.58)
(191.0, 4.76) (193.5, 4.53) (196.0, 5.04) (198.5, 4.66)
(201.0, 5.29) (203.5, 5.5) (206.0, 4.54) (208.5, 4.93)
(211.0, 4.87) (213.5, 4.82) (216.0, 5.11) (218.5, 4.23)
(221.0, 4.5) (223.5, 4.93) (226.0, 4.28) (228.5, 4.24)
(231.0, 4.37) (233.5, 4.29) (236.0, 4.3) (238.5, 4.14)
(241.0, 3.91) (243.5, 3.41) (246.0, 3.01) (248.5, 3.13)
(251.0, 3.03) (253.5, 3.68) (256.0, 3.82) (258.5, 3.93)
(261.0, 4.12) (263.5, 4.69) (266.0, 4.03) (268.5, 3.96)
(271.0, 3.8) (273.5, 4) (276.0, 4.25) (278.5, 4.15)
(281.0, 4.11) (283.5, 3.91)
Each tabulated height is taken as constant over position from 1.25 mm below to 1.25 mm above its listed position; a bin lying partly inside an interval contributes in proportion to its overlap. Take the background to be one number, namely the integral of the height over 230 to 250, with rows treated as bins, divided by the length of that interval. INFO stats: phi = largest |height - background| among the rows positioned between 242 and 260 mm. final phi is 0.8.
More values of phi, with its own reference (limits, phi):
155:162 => 1.7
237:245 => 0.4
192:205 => 1.7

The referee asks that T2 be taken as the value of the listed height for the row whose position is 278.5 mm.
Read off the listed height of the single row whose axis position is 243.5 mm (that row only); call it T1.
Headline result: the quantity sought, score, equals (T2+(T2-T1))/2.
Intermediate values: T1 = 3.41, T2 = 4.15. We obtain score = 2.4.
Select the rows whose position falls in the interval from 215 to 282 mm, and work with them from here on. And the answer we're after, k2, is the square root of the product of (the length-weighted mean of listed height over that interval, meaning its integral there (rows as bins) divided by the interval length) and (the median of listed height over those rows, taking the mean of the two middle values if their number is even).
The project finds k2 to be 4.1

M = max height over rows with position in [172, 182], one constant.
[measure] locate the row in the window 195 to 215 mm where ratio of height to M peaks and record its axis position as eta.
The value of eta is 203.5 mm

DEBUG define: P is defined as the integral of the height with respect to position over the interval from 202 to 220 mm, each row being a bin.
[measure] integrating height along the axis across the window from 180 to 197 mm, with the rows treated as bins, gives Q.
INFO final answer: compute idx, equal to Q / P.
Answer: 0.90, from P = 87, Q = 79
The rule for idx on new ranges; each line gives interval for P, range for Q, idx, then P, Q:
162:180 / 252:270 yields 0.86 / 84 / 72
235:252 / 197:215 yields 1.47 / 60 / 89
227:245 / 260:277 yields 0.95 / 73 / 70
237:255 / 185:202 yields 1.29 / 63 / 81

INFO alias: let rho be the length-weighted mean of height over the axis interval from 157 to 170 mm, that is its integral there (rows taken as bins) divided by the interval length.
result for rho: 4.94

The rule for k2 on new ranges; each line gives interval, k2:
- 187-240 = 4.6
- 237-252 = 3.4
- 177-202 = 4.7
